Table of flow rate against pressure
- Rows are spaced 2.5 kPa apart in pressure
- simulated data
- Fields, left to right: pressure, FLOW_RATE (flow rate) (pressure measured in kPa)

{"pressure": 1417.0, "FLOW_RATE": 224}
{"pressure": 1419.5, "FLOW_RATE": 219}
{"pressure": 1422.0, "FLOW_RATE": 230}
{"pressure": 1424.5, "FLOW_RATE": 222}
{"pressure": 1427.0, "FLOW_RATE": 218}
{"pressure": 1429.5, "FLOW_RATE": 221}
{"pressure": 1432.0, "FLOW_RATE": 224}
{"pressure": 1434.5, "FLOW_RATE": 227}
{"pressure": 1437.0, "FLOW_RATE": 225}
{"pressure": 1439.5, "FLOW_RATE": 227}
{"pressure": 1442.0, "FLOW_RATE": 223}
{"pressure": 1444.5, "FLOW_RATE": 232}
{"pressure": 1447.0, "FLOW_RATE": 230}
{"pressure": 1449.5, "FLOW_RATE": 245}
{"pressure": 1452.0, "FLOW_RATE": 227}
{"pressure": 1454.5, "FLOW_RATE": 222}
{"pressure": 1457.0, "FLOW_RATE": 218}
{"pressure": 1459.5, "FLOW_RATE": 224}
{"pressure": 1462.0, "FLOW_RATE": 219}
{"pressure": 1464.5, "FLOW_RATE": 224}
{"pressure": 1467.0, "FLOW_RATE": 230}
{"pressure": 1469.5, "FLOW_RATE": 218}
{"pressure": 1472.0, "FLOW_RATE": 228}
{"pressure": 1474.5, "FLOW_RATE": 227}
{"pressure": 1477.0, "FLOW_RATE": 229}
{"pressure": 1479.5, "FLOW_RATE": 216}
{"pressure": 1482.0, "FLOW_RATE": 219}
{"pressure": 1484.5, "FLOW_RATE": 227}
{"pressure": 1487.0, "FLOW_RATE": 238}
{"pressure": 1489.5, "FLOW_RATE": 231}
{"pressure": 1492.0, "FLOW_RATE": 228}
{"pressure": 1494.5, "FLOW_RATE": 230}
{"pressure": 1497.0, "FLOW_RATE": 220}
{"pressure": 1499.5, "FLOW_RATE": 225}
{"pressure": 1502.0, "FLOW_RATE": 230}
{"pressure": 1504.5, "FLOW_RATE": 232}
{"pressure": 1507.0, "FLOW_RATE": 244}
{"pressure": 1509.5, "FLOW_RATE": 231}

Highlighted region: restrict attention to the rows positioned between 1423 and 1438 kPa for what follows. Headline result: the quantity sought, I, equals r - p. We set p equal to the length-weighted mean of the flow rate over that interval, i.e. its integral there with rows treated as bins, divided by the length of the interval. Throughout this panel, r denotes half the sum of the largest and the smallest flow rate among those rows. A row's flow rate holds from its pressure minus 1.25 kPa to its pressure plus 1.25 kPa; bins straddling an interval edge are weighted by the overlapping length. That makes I -0.42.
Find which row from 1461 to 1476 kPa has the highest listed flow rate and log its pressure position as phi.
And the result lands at 1467.0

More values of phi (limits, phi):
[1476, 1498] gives 1487.0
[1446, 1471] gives 1449.5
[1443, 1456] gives 1449.5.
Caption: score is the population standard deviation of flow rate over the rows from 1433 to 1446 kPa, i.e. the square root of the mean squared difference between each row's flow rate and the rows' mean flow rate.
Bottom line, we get 3.0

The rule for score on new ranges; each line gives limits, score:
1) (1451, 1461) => 3.3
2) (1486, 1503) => 5.1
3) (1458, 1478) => 4.2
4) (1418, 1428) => 4.7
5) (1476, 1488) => 7.8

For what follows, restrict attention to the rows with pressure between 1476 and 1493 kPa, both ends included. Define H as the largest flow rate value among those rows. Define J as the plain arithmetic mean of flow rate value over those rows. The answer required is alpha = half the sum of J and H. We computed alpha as 232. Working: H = 238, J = 227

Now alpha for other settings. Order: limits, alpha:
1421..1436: 227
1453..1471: 226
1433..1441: 227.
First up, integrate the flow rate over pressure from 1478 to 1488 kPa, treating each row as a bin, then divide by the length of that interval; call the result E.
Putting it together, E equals 225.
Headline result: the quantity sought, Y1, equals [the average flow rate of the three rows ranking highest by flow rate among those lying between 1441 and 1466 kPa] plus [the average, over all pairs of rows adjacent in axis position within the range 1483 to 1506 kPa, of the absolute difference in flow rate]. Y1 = 241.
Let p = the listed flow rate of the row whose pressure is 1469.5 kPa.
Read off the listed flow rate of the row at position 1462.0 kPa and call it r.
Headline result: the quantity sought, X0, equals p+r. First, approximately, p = 218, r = 219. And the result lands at 437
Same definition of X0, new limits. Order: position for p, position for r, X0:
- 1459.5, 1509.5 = 455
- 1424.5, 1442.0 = 445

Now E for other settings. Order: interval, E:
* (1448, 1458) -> 228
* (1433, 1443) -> 226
